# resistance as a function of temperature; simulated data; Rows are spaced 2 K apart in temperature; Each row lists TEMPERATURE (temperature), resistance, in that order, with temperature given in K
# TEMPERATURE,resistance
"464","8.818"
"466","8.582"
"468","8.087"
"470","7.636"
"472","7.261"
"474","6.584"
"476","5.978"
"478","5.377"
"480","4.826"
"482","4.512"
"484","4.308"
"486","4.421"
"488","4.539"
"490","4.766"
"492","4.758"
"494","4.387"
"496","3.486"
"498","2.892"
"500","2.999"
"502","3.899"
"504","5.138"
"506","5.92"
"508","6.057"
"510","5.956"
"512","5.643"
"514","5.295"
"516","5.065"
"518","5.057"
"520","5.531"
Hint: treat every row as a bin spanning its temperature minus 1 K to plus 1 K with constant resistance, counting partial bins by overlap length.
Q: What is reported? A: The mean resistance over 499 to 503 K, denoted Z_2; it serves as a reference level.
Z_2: 3.4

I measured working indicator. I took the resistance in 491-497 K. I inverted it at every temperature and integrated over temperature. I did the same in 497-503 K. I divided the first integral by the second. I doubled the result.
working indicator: 1.5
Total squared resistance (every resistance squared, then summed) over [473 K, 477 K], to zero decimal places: 79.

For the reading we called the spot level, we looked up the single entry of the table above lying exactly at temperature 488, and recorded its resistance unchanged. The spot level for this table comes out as 4.539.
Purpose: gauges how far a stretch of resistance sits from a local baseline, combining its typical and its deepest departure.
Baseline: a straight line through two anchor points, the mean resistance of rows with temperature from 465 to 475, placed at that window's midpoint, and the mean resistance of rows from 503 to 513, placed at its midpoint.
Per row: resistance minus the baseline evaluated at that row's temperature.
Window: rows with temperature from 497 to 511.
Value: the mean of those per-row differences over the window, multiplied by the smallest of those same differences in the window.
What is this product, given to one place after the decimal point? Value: 4.2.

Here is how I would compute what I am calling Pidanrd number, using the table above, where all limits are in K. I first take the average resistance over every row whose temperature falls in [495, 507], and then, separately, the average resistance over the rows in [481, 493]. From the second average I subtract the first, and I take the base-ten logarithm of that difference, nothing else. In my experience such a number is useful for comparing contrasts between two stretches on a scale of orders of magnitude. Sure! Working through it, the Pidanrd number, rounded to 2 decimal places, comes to -0.31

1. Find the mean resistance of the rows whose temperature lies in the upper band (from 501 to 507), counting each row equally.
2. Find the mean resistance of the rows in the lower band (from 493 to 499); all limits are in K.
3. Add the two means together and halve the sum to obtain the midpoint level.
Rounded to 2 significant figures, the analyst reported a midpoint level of 4.3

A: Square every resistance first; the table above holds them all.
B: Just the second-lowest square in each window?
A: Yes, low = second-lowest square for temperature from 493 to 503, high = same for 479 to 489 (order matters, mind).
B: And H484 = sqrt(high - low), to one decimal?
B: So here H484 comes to 3.2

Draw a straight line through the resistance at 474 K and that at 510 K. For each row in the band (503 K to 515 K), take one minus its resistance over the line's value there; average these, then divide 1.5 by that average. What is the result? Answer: 29.4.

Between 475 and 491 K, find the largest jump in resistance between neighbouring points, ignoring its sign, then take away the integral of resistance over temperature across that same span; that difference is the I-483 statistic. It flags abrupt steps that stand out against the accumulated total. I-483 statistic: -77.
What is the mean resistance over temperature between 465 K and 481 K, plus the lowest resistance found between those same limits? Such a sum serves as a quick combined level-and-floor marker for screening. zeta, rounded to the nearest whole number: 12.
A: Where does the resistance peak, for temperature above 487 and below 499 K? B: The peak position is 490 K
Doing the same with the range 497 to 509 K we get 508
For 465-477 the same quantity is 466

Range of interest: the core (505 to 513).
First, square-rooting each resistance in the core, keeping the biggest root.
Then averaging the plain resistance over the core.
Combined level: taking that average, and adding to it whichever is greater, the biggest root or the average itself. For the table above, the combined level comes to 12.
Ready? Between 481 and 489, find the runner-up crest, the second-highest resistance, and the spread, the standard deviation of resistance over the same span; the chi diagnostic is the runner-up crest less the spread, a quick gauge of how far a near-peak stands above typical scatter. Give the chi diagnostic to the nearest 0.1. 4.4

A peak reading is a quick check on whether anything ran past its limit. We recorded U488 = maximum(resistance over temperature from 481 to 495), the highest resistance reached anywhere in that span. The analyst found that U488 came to 4.766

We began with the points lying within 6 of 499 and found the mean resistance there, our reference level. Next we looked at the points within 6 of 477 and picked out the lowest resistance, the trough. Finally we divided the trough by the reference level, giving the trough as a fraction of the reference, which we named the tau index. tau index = 1.2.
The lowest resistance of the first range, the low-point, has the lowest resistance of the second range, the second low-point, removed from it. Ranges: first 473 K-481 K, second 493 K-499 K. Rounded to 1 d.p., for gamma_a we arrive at 1.9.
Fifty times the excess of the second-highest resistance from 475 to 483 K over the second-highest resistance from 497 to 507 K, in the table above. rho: 12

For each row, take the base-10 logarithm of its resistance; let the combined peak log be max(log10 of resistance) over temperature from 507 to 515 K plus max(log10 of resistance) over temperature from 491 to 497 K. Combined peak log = 1.46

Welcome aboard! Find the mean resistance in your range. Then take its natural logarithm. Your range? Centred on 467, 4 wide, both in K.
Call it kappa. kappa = 2.12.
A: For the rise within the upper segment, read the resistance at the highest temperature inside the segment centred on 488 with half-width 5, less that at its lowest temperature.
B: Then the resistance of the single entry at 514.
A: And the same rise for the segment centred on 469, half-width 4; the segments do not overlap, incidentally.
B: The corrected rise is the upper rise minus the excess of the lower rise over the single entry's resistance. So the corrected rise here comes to 7.1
